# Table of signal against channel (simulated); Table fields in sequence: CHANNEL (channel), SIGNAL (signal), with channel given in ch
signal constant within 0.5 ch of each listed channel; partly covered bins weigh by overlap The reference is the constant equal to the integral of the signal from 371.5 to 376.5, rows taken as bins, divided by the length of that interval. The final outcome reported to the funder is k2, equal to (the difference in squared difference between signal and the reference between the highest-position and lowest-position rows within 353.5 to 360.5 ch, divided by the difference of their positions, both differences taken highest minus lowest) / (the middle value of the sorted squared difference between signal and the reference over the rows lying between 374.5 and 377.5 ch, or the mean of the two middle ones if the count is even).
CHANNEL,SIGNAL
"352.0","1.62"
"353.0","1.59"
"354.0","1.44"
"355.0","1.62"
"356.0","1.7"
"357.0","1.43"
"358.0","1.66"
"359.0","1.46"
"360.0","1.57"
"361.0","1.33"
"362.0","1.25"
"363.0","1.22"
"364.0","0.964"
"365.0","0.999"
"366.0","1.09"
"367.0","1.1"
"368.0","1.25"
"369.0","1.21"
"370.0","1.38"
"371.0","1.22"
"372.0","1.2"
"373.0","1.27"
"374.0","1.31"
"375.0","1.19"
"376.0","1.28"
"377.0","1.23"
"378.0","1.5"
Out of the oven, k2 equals 12.3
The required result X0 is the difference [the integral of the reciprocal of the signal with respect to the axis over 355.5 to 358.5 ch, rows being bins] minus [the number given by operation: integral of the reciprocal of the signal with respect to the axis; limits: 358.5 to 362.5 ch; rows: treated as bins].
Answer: -1.0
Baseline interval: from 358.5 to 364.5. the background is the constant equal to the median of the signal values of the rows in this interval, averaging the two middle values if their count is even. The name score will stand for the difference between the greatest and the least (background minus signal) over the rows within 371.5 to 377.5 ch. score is 0.12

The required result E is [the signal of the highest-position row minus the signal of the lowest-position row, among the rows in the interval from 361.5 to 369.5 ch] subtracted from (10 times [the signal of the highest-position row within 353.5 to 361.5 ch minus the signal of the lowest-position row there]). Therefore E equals -1.1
